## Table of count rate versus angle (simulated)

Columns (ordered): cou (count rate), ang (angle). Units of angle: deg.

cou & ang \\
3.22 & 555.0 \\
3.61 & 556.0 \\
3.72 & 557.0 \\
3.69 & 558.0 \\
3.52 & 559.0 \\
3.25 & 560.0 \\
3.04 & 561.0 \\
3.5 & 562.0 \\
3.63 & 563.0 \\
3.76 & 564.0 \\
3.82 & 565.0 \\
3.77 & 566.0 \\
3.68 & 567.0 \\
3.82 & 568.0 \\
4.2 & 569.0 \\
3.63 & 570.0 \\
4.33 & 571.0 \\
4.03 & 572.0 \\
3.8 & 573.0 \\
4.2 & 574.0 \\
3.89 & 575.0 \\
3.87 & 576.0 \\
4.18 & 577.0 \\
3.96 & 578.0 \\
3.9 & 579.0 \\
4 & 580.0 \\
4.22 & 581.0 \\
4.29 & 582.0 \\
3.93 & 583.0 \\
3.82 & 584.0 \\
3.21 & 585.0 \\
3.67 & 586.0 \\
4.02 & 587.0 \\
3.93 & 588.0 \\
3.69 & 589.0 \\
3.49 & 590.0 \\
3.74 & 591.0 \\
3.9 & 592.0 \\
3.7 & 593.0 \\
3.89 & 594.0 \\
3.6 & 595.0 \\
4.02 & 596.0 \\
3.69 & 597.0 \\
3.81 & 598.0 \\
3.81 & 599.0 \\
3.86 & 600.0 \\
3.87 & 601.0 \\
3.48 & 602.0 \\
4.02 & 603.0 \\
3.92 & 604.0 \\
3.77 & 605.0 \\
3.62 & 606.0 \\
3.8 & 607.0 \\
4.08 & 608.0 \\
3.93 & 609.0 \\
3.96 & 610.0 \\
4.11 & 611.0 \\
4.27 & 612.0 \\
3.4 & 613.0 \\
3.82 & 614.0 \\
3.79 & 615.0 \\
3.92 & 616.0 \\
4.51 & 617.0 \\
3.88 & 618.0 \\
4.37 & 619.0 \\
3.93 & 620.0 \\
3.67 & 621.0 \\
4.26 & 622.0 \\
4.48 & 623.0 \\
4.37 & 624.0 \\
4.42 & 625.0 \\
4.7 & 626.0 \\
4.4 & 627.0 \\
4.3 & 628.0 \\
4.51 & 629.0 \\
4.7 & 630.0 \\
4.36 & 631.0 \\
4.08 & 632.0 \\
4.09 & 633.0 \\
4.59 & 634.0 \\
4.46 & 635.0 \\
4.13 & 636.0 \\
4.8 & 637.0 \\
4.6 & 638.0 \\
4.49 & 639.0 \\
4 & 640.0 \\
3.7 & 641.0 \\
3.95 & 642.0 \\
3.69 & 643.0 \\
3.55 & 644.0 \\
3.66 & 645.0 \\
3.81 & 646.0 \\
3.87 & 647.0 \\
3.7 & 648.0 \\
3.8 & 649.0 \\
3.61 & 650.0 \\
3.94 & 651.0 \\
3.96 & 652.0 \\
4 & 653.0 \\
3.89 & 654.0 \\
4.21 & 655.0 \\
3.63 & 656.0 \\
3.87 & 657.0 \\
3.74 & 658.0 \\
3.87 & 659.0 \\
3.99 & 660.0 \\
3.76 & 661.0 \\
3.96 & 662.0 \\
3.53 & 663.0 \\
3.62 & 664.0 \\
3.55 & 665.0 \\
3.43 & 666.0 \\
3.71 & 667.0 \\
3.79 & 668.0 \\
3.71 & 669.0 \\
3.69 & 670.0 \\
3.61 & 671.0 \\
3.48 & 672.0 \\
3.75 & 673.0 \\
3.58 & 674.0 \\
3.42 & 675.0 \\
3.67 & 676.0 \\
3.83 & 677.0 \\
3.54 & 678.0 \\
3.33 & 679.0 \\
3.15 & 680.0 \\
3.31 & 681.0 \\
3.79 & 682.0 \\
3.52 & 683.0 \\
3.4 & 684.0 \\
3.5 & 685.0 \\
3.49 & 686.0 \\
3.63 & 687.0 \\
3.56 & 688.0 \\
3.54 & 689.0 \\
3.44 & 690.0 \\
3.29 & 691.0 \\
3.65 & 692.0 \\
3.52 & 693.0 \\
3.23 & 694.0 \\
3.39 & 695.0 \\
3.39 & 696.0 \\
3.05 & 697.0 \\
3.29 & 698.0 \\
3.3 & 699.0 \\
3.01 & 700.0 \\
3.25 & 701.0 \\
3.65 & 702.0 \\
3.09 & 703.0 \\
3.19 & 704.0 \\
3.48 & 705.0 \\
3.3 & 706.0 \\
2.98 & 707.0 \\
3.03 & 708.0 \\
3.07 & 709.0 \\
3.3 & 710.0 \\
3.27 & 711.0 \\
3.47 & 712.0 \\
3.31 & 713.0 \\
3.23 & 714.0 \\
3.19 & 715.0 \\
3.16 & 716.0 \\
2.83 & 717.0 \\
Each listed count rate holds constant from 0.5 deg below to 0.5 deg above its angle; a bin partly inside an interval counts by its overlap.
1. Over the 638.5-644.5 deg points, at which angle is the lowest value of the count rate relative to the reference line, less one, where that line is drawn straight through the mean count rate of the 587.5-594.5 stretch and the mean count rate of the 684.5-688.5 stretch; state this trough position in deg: 644.0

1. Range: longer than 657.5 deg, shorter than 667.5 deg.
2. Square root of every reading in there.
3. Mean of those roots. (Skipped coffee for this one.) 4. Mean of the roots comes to 1.93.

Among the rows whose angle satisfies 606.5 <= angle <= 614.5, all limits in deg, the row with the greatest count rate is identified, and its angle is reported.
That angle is 612.0 deg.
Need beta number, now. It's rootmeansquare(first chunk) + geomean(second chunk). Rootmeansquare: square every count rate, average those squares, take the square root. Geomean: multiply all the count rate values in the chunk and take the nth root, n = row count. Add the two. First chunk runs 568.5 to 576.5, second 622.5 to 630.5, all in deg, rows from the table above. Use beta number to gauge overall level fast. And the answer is 8.48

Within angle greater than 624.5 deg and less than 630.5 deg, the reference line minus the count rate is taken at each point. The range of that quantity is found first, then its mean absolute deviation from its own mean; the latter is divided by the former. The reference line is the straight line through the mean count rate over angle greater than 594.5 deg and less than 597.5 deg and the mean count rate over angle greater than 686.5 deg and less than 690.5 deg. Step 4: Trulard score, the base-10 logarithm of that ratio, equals -0.48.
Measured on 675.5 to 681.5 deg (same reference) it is -0.52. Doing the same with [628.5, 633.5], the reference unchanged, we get -0.47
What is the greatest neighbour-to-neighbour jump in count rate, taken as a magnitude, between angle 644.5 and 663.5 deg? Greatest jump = 0.6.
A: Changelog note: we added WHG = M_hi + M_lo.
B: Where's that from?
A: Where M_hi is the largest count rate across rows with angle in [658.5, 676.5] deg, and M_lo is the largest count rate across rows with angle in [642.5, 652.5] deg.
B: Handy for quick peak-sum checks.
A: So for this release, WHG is 7.95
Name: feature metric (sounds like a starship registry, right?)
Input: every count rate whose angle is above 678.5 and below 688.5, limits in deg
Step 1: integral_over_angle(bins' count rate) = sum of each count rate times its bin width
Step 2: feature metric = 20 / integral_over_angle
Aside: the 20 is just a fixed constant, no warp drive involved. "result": 0.58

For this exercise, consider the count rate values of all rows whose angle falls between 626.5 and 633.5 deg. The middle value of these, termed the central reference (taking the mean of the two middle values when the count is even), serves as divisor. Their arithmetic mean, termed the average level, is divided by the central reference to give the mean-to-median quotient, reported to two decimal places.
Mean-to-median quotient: 1.00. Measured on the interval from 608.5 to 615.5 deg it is 0.99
